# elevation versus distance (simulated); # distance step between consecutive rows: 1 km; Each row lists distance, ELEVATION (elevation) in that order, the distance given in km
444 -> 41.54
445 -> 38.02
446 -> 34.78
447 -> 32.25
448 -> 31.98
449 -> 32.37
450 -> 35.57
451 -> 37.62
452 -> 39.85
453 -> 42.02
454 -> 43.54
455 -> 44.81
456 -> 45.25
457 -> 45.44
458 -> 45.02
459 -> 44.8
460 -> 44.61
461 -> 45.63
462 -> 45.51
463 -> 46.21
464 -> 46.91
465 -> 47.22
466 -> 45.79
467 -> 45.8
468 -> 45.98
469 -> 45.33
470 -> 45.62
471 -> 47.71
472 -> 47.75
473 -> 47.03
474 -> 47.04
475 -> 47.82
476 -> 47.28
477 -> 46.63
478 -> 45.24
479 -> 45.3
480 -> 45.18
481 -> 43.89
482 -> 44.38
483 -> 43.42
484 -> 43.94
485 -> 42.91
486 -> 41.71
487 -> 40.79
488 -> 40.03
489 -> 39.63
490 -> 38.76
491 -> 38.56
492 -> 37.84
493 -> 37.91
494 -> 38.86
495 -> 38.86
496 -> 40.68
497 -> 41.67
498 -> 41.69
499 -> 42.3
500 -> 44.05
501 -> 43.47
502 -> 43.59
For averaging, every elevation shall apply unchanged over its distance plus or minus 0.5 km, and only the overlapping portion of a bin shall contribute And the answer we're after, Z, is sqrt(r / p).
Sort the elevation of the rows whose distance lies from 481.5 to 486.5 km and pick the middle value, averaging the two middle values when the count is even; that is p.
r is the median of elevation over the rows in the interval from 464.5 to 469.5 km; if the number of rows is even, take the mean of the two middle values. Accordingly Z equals 1.03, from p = 43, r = 45.8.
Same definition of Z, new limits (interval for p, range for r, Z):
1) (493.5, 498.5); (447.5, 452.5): 0.94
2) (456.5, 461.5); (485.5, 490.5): 0.94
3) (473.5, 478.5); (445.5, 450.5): 0.83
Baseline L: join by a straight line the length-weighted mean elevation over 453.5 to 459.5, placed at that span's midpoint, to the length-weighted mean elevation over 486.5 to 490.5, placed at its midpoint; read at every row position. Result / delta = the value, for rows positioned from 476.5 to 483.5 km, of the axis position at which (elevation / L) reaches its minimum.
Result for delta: 483 km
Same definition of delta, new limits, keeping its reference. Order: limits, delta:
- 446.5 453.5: 448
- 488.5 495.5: 492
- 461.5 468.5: 462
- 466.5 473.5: 469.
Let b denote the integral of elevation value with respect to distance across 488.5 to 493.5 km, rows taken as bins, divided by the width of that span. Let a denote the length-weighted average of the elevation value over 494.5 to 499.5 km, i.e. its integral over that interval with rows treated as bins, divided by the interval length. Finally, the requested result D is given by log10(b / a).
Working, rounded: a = 41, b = 39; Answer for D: -0.027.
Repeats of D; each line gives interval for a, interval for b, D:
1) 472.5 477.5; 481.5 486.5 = -0.037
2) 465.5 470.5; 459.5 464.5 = 0.001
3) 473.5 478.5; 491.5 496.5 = -0.081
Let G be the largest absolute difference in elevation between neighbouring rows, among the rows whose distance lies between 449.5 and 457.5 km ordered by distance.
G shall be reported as 2.2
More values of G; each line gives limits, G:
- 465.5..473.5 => 2.1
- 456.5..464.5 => 1.0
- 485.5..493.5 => 0.9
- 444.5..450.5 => 3.2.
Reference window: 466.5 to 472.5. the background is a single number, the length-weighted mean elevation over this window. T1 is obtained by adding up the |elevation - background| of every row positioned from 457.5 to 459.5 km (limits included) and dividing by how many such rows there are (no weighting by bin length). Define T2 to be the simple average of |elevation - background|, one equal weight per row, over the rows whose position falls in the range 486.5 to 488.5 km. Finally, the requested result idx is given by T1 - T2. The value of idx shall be -4.5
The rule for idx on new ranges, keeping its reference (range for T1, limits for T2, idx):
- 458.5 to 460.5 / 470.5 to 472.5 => 0.3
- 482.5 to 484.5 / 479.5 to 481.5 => 0.9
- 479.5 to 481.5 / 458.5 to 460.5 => 0.2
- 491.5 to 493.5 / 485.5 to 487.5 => 3.4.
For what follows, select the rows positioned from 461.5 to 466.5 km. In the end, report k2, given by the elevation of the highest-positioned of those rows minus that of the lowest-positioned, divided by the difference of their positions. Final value 0.1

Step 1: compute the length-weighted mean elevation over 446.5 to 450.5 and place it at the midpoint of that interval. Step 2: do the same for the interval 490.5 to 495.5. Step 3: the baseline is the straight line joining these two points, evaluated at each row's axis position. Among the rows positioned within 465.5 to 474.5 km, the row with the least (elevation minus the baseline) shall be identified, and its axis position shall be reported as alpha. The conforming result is 469 km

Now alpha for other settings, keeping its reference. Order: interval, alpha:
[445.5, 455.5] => 448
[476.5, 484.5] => 483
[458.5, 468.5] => 460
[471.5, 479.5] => 479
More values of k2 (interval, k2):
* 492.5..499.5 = 0.7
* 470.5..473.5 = -0.3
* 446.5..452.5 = 1.5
